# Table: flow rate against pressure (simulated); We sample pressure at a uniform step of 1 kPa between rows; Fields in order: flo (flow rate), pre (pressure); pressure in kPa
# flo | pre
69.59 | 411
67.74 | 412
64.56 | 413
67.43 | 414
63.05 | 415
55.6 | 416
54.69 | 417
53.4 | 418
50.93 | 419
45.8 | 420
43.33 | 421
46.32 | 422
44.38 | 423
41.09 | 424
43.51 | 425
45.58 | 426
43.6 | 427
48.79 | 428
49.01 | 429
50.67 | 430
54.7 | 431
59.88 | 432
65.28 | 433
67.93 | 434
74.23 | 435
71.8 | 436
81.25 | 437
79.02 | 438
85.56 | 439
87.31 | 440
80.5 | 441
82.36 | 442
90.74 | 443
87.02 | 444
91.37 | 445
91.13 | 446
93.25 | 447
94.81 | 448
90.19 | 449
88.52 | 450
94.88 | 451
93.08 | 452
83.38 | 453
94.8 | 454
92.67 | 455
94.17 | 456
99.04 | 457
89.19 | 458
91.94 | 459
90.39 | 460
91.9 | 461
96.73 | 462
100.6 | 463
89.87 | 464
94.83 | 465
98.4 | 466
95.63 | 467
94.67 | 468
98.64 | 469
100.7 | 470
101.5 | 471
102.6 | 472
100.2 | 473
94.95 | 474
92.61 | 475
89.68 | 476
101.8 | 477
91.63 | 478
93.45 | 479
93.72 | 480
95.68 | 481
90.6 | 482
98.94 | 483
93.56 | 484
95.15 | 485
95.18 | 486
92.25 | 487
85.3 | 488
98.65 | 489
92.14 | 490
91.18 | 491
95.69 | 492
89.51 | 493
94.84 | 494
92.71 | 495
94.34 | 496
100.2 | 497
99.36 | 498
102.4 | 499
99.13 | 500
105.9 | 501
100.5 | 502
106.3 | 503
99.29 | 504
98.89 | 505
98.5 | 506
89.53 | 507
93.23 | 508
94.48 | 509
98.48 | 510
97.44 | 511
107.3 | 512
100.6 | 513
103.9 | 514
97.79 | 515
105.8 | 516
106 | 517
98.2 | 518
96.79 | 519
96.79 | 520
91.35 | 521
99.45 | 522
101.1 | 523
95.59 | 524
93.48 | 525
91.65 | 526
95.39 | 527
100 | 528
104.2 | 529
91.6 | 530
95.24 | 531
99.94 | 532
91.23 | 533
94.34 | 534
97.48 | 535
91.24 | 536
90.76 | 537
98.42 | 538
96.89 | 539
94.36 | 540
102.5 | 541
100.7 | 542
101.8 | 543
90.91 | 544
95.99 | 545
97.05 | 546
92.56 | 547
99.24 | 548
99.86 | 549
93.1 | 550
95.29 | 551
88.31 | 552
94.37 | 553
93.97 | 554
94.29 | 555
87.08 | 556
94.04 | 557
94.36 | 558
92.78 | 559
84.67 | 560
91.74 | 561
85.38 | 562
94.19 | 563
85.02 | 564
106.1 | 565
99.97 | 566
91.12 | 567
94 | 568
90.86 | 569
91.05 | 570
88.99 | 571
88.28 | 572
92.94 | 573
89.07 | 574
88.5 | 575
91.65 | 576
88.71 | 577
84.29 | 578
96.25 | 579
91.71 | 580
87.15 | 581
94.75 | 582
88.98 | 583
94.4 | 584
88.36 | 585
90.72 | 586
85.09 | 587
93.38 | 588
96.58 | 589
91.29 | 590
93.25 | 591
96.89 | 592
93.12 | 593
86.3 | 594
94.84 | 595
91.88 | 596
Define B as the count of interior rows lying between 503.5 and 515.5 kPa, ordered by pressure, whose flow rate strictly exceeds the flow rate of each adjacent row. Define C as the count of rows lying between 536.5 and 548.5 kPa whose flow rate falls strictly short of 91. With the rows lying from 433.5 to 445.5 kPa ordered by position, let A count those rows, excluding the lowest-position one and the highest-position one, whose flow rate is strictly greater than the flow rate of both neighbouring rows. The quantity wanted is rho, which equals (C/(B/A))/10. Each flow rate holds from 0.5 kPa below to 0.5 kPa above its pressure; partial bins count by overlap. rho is 0.27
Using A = 4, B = 3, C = 2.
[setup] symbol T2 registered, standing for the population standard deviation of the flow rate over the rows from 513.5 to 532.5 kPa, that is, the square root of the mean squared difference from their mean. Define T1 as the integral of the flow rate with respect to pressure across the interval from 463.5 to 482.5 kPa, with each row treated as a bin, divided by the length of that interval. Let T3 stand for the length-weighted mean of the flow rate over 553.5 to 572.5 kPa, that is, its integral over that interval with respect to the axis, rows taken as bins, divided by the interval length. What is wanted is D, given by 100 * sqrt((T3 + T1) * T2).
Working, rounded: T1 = 95.9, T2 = 4.5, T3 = 92.0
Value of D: 2911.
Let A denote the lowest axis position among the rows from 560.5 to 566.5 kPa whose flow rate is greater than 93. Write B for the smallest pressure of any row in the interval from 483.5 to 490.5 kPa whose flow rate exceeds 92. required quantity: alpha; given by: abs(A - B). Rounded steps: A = 563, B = 484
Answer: 79 kPa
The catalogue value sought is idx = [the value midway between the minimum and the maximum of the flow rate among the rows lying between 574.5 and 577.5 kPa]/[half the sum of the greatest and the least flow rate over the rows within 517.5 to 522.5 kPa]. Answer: 0.94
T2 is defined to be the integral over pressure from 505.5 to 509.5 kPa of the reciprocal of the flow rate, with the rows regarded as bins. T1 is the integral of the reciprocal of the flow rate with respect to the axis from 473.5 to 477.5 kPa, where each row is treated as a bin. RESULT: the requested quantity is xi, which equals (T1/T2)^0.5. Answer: 1.00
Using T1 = 0.0423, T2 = 0.043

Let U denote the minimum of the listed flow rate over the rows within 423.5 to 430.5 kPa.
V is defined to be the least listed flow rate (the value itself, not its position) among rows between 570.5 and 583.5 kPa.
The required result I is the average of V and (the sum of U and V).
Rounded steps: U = 41.09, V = 84.29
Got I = 105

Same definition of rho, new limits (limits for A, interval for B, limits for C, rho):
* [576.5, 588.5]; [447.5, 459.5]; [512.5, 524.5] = 0.00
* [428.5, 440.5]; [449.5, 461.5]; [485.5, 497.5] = 0.10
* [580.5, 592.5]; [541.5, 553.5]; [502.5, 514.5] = 0.10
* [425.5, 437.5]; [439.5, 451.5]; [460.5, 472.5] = 0.03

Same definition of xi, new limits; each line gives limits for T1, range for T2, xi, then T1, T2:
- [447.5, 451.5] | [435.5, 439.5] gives 0.93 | 0.0435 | 0.051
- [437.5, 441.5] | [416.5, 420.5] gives 0.78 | 0.0482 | 0.078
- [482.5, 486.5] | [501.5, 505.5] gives 1.03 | 0.0418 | 0.040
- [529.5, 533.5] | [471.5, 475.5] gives 1.02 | 0.0424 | 0.041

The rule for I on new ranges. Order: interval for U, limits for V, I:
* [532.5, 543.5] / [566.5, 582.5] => 130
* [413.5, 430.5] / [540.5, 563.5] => 105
